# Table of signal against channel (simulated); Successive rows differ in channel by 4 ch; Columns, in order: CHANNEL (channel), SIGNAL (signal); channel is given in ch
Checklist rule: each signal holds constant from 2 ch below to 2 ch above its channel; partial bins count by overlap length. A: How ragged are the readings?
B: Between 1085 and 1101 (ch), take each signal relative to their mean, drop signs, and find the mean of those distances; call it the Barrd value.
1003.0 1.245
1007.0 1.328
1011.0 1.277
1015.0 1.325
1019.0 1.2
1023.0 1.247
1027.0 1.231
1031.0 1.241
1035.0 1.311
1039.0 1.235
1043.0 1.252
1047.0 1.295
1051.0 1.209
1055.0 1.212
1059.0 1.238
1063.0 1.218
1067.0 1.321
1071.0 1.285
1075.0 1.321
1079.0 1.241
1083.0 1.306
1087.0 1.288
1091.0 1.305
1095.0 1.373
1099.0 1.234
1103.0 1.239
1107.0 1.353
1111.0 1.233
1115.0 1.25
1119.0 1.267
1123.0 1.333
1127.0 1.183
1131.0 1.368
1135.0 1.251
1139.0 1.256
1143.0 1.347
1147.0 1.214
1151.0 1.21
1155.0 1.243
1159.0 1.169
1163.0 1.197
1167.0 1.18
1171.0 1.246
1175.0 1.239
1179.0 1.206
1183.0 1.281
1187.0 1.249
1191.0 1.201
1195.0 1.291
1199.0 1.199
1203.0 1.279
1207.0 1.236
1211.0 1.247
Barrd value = 0.039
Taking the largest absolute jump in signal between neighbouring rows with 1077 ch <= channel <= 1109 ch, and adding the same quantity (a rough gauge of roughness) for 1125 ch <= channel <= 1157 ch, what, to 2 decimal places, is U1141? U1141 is 0.32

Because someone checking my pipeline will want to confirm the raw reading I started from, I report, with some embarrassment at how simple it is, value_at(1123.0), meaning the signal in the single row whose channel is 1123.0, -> 1.333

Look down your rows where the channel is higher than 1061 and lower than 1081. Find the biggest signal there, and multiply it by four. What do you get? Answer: 5.28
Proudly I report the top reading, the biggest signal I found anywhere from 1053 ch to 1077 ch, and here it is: 1.321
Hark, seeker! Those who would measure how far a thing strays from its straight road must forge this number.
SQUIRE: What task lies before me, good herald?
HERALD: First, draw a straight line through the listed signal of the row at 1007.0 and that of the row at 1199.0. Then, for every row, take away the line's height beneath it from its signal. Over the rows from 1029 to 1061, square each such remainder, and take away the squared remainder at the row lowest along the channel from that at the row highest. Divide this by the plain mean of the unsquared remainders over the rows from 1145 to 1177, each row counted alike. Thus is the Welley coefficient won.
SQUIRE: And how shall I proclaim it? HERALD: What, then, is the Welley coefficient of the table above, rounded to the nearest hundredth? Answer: 0.16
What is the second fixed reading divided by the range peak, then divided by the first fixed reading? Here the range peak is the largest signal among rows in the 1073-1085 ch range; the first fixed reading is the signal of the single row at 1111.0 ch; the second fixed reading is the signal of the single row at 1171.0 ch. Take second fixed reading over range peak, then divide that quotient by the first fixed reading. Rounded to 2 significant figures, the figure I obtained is 0.76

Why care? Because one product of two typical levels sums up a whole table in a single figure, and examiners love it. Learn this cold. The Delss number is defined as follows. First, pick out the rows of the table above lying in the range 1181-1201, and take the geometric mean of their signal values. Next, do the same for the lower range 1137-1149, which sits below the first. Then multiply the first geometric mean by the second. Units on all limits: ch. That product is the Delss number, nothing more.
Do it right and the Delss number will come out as 1.58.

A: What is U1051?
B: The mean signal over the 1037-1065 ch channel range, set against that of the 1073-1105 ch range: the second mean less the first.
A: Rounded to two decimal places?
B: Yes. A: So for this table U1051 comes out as 0.05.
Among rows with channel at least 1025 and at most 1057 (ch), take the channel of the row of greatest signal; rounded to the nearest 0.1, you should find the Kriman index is 1035.0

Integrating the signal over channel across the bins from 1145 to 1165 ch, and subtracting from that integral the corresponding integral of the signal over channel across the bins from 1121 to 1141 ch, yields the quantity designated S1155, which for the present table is -1.4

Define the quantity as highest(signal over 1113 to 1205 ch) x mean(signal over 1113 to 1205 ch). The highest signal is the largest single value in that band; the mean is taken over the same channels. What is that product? 1.70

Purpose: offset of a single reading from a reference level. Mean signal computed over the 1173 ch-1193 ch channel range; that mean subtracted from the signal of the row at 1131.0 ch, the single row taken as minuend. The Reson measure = 0.13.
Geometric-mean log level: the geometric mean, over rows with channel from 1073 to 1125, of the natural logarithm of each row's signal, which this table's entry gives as 0.250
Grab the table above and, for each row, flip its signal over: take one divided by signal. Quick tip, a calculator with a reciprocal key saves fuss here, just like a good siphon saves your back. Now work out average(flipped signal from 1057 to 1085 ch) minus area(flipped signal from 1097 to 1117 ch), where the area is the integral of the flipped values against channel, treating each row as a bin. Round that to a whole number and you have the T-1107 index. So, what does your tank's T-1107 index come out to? -15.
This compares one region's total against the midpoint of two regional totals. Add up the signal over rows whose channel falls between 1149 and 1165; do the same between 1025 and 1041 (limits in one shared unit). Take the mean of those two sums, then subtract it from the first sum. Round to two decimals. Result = -0.10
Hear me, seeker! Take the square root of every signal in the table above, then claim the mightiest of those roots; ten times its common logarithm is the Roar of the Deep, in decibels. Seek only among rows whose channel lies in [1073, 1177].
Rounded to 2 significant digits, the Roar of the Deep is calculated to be 0.69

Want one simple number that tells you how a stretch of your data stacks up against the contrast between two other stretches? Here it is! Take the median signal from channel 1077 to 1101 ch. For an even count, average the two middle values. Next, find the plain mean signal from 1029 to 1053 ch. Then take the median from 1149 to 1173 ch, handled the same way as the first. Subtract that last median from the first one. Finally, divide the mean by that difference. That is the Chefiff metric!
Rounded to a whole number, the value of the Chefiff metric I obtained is 14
